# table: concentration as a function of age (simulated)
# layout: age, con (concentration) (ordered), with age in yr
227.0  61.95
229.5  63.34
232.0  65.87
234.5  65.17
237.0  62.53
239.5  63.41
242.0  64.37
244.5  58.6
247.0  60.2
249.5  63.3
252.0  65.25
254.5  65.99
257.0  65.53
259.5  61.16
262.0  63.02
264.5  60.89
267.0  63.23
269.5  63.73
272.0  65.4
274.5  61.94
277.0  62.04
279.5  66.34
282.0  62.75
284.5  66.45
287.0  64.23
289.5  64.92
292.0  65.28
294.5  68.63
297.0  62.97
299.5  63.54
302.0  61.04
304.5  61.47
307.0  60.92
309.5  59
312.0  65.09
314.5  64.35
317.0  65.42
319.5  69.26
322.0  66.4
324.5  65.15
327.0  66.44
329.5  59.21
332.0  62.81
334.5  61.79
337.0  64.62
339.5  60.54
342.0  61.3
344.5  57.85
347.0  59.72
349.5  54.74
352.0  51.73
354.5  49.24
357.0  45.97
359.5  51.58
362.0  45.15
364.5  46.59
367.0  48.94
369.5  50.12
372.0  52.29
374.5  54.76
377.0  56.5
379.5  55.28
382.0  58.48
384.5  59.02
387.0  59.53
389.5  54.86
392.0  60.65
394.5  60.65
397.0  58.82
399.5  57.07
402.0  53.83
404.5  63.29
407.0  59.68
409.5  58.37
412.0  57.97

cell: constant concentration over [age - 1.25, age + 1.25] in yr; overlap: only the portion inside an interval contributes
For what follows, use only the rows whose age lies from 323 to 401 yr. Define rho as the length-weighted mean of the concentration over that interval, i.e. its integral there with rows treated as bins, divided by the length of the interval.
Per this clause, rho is 56.5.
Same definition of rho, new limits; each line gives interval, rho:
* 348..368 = 49.4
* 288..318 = 63.5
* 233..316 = 63.4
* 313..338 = 64.5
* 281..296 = 65.4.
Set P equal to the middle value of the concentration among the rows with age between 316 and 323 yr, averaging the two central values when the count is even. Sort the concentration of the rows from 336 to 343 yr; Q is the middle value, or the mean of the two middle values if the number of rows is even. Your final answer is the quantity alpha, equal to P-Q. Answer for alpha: 5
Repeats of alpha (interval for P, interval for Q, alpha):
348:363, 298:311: -11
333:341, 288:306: -2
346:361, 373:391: -5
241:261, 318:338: -1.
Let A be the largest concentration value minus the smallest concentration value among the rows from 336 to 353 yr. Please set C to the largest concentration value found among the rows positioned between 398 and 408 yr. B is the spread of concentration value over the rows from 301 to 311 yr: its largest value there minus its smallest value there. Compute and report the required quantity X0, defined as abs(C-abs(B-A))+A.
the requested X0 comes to 65.8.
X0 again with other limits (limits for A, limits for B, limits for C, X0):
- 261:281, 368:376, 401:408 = 67.9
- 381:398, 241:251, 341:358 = 67.1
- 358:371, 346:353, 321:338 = 71.3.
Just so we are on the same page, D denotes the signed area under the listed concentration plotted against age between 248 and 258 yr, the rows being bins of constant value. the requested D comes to 649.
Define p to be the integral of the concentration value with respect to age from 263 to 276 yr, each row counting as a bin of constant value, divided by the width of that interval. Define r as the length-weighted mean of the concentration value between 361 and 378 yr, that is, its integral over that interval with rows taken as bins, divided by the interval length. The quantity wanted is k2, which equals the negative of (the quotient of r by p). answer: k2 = -0.8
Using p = 63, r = 50.6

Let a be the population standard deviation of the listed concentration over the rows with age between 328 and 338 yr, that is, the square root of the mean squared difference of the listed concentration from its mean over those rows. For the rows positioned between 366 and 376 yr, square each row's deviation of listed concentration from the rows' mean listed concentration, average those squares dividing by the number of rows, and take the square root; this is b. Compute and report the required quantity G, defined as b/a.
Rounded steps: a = 1.96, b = 2.22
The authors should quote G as 1.1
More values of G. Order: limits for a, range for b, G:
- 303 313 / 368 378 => 1.1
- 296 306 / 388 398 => 2.3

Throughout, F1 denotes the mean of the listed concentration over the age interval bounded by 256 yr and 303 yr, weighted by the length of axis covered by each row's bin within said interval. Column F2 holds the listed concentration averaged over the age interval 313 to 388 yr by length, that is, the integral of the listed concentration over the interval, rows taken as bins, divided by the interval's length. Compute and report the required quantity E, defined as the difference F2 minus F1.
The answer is -6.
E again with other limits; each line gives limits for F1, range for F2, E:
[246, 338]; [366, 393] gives -8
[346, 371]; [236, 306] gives 13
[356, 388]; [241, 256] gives 10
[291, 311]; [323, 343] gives 0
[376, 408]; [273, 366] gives 2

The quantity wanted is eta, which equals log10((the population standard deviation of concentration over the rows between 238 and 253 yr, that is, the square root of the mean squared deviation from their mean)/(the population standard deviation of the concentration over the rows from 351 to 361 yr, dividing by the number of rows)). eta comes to 0.0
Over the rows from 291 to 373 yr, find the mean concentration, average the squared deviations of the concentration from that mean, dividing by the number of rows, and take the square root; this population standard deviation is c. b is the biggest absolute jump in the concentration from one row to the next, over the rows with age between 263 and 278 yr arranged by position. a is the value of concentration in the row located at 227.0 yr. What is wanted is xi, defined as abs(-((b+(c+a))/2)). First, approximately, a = 61.95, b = 3.5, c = 6.9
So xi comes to 36.2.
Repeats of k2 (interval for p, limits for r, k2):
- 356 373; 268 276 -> -1.3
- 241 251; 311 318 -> -1.1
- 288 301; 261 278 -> -1.0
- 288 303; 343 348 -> -0.9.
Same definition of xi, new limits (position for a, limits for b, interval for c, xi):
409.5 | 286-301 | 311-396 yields 35.2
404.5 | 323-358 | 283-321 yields 36.6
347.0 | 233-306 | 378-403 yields 33.9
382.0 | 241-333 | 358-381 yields 34.7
